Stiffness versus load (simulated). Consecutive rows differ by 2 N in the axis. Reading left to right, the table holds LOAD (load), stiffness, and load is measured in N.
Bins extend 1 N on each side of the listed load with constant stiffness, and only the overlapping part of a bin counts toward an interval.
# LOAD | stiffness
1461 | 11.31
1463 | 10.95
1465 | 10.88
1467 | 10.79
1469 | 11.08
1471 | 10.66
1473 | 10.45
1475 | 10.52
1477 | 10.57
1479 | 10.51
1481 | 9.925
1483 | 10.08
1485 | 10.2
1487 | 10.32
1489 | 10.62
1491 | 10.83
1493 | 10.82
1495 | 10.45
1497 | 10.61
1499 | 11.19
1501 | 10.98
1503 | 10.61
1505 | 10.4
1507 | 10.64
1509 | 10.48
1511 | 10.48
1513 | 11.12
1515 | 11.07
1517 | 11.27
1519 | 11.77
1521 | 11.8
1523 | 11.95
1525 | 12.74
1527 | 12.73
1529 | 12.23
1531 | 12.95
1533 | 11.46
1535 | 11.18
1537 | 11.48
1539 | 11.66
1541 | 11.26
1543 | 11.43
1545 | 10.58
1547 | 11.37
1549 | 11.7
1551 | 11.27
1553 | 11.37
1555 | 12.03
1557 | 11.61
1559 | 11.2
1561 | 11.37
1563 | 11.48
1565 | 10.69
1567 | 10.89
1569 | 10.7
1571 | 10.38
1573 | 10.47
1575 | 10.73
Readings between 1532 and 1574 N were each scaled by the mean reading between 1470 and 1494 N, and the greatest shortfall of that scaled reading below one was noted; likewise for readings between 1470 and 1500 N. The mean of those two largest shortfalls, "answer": 0.0293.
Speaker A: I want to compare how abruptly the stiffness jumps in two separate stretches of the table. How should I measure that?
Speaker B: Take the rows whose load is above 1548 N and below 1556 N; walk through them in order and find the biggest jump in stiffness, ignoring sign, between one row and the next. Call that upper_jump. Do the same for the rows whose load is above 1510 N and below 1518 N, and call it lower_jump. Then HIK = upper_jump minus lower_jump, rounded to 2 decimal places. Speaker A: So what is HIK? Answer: 0.02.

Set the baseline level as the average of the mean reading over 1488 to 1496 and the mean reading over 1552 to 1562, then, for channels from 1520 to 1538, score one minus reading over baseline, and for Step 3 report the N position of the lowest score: 1531 N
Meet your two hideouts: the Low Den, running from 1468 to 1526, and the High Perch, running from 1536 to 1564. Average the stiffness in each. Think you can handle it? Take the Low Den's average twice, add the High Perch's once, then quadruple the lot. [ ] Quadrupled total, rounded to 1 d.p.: 132.3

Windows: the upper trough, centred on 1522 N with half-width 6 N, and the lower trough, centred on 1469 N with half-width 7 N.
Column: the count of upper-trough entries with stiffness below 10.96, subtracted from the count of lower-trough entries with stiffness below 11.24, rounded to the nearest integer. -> 7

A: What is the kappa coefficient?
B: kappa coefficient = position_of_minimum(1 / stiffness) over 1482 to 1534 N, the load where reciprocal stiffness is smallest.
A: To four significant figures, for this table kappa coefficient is 1531 N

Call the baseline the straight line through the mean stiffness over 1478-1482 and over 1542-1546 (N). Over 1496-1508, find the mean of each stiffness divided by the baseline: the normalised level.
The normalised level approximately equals 1.02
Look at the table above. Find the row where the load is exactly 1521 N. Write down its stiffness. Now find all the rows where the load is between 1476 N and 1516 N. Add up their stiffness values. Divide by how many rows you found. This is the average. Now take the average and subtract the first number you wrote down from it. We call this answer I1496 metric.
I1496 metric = -1.2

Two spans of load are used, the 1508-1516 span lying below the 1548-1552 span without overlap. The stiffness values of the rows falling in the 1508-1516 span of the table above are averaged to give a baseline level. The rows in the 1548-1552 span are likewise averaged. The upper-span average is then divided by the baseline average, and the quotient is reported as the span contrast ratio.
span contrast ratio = 1.06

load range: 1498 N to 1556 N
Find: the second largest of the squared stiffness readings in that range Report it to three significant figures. 162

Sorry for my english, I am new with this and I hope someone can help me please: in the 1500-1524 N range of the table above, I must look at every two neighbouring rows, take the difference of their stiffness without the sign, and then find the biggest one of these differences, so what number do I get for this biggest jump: 0.64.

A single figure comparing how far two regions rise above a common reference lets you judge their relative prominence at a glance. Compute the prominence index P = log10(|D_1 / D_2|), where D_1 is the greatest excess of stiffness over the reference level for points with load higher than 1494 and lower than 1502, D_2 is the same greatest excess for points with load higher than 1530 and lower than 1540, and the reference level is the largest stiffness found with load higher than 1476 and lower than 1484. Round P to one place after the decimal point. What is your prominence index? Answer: -0.6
